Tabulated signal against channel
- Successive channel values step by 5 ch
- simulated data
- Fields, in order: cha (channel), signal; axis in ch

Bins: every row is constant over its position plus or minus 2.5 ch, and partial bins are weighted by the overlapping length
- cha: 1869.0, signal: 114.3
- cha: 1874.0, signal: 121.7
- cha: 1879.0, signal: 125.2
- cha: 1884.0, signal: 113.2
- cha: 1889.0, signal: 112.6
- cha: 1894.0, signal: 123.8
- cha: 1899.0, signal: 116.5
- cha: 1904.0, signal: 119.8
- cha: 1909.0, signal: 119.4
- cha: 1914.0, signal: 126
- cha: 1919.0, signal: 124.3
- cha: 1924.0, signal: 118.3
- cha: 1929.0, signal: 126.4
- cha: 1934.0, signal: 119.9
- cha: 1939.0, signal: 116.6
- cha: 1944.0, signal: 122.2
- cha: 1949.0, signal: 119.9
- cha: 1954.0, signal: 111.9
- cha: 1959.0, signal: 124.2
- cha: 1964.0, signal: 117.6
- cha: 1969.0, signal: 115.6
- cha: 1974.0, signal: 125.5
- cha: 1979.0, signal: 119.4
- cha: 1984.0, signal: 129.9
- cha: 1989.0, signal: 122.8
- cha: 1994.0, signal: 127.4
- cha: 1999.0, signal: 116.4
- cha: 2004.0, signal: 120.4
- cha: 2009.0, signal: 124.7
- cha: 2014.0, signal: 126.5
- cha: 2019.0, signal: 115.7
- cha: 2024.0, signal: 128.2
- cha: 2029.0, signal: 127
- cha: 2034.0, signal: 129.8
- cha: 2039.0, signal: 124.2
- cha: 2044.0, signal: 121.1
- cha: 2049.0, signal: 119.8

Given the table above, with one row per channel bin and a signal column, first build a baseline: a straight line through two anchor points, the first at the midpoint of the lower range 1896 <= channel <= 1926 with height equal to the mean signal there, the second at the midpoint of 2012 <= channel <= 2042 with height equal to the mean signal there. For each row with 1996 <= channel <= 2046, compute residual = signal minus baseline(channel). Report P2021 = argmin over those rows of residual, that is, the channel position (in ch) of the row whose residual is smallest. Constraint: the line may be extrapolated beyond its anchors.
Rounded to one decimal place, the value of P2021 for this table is 2019.0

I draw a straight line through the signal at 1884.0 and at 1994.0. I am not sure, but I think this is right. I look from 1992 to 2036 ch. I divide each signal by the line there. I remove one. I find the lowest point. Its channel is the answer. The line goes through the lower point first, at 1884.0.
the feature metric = 2019.0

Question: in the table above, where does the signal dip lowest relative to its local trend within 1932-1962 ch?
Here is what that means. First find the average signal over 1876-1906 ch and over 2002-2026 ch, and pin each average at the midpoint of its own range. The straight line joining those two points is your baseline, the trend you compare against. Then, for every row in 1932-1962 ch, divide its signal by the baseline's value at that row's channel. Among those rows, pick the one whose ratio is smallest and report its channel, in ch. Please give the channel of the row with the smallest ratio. 1954.0 ch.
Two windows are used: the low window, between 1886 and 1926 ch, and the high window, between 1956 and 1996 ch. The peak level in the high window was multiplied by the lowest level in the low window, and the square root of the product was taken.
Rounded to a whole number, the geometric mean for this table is 121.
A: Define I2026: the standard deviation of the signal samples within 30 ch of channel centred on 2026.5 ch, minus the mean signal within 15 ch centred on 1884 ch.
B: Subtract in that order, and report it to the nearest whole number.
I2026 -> -112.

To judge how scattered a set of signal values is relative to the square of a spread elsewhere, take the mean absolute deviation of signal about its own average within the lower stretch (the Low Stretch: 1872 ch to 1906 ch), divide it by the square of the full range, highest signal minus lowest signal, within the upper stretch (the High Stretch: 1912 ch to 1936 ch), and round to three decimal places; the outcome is 0.064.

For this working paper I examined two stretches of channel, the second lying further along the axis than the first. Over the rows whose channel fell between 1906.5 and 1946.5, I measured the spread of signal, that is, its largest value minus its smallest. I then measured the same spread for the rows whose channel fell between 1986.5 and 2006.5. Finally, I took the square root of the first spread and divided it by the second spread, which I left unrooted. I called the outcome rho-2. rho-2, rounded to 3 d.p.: 0.285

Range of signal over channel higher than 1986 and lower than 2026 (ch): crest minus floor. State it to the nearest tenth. 12.5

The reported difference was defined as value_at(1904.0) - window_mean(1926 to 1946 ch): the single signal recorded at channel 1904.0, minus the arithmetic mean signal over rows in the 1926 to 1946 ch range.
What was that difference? -1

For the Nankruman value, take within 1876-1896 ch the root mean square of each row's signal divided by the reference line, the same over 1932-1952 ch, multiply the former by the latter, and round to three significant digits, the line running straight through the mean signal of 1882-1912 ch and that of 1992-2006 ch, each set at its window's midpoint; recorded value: 1.02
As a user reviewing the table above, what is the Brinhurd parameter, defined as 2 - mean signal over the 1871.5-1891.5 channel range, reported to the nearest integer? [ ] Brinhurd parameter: -116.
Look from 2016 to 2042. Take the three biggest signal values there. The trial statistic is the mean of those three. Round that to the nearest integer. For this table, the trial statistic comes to 128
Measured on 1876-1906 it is 123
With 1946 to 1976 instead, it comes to 123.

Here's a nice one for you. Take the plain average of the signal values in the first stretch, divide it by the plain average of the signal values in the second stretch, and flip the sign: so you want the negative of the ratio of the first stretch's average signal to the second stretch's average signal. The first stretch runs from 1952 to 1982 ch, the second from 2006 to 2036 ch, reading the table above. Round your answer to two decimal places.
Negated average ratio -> -0.95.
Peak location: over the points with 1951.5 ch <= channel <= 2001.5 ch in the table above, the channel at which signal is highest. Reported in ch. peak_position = 1984.0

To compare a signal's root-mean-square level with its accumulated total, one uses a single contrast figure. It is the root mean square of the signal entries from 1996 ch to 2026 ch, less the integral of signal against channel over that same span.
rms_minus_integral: -3537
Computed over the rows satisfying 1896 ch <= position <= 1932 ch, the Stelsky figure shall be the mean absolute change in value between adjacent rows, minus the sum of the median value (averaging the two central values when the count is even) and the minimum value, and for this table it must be -232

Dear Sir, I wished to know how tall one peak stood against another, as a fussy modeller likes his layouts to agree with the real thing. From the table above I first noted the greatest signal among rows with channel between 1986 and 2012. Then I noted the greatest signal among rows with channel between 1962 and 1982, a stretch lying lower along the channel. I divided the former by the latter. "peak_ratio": 1.02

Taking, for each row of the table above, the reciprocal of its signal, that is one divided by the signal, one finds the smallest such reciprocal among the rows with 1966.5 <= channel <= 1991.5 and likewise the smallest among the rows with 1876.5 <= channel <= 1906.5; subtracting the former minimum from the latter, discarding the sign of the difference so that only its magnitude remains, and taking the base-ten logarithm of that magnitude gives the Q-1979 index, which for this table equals -3.54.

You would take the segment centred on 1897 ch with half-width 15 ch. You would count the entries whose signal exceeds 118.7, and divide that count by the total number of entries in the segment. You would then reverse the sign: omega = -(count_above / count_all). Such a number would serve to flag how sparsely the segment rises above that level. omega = -0.50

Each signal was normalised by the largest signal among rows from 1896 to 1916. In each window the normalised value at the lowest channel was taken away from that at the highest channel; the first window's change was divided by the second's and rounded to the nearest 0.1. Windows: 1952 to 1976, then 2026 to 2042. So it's -4.9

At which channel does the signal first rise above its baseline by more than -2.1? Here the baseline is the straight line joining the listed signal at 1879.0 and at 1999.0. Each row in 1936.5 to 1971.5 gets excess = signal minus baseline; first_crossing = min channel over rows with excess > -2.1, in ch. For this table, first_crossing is 1944.0 ch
